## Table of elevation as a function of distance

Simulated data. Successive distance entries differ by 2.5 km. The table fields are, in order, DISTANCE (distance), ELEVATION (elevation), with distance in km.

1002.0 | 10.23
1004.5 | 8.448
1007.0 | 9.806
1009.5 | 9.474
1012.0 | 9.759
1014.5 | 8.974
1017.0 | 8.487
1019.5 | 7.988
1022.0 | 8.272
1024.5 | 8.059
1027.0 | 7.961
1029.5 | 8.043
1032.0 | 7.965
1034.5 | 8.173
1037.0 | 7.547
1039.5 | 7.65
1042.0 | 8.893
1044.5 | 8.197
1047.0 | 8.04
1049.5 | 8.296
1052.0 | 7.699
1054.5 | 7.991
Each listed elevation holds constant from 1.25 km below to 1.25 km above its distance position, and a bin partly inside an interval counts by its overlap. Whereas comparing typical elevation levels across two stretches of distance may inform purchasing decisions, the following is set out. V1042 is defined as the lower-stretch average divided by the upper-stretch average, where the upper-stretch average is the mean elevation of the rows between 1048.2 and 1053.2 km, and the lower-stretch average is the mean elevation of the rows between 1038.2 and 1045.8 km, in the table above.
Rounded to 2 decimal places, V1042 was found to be 1.03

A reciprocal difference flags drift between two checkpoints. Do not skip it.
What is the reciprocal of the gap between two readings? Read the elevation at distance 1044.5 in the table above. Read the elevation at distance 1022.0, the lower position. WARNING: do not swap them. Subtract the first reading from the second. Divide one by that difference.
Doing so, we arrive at 13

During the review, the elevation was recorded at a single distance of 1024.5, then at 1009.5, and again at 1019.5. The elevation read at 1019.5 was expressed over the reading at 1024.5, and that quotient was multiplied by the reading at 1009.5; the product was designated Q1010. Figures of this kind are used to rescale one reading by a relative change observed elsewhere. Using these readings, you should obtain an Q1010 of 9.4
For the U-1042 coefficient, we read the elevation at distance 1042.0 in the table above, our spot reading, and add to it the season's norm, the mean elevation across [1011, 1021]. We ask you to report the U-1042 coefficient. 17.7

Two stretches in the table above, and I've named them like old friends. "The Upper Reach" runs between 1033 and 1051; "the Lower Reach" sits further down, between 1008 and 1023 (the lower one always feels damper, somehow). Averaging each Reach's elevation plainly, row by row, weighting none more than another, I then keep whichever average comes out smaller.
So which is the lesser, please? 8.11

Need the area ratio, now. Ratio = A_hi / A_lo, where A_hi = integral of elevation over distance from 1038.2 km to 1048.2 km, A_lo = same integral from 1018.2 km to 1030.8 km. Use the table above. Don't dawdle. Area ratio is 0.8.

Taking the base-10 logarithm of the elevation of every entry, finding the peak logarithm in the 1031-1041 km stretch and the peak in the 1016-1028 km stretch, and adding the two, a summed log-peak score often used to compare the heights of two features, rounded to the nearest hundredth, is 1.84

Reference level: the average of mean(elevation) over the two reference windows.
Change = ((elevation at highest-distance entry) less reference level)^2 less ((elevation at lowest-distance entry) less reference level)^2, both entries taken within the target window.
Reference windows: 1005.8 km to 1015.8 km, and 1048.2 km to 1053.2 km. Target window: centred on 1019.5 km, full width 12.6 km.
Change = 0.4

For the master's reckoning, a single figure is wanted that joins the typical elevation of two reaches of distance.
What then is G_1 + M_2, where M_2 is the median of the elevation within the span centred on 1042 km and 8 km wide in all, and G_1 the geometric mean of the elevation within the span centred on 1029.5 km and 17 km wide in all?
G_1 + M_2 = 16.2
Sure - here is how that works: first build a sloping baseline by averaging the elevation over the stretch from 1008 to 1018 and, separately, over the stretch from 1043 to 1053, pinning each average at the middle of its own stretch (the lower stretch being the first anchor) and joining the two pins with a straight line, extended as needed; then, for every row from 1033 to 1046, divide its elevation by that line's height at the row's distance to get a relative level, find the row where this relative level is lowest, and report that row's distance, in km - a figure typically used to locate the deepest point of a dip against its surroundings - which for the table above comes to 1037.0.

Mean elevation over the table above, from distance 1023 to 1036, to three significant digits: 8.04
